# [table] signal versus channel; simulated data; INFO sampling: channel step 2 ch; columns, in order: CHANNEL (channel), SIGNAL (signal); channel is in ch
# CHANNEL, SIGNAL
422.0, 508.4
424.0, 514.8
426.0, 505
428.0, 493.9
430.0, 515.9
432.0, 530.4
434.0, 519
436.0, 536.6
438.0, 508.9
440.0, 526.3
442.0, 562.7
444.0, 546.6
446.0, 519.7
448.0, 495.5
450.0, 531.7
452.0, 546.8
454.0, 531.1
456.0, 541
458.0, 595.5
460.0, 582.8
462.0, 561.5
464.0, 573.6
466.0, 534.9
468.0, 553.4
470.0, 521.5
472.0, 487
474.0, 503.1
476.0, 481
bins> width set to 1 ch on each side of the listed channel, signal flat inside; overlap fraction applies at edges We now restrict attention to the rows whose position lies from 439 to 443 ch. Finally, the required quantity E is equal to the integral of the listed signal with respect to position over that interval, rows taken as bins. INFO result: 2178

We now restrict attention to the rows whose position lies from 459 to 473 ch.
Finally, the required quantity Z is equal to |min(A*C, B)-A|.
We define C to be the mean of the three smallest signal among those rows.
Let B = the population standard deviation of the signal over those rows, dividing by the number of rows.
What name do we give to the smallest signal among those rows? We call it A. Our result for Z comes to 456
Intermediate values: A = 487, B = 31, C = 514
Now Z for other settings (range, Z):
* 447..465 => 466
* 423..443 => 476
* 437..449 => 473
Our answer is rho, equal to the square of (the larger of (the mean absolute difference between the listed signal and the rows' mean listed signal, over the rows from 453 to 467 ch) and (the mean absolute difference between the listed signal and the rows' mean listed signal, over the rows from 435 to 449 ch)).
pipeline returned 437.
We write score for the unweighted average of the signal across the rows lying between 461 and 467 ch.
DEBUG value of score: 557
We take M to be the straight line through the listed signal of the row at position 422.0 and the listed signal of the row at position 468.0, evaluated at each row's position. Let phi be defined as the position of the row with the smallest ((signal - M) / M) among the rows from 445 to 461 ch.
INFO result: 448.0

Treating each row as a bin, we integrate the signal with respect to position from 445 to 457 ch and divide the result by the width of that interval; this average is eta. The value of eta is 528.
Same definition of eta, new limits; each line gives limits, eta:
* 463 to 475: 529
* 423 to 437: 517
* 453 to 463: 562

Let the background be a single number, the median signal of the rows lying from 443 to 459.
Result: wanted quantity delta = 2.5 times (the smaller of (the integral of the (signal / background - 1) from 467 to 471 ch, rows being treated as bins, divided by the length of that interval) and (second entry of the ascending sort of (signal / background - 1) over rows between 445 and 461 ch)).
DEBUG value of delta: -0.08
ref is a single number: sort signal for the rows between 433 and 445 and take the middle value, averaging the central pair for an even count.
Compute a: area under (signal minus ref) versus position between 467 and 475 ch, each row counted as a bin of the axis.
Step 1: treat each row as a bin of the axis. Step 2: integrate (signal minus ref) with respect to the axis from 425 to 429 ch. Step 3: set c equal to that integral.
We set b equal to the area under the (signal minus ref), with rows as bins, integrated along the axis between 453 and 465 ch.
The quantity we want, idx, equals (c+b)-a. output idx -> 387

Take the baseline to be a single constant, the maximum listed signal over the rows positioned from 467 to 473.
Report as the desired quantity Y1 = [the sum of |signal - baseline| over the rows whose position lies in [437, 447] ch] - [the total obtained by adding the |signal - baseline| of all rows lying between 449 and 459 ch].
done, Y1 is 16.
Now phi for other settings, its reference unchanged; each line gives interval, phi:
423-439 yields 428.0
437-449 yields 448.0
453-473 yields 472.0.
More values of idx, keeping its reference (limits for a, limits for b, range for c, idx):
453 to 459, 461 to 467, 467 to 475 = -117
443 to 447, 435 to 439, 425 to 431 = -201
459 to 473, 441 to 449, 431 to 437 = -208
